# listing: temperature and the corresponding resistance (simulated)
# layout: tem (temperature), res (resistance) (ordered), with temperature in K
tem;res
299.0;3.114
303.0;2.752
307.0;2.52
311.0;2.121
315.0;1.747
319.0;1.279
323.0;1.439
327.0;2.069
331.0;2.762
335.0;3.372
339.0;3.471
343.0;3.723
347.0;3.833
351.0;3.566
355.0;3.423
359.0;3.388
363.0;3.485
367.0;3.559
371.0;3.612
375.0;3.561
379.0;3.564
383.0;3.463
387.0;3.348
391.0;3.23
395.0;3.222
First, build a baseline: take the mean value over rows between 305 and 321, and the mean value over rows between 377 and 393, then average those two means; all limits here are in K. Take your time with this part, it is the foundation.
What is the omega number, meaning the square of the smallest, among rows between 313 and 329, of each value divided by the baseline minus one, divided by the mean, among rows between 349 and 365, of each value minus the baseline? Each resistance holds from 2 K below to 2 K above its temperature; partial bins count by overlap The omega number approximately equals 0.33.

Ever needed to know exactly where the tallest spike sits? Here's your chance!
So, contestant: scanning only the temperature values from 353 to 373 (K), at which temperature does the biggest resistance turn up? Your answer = 371.0 K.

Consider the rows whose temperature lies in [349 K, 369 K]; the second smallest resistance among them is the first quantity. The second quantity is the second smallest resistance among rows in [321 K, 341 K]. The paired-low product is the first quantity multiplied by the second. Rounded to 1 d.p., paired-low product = 7.1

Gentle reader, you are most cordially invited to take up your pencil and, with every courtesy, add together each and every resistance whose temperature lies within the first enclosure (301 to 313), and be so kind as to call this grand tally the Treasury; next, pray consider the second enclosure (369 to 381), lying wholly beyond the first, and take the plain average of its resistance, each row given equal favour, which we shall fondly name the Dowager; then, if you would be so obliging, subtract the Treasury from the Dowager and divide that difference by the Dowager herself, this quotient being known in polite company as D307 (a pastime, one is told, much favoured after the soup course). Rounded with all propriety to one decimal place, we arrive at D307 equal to -1.1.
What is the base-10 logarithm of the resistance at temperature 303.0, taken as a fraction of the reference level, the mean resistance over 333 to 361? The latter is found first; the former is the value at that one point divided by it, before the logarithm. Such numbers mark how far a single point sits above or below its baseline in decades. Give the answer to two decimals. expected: -0.11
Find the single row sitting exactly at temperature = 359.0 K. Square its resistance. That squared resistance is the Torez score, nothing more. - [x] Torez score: 11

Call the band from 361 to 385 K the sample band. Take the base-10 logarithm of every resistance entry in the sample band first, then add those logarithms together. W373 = 3.29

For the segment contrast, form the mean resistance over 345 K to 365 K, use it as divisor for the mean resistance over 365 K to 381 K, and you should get 1.01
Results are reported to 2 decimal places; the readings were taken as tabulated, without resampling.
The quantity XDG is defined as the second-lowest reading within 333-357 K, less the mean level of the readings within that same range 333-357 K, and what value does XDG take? -0.14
